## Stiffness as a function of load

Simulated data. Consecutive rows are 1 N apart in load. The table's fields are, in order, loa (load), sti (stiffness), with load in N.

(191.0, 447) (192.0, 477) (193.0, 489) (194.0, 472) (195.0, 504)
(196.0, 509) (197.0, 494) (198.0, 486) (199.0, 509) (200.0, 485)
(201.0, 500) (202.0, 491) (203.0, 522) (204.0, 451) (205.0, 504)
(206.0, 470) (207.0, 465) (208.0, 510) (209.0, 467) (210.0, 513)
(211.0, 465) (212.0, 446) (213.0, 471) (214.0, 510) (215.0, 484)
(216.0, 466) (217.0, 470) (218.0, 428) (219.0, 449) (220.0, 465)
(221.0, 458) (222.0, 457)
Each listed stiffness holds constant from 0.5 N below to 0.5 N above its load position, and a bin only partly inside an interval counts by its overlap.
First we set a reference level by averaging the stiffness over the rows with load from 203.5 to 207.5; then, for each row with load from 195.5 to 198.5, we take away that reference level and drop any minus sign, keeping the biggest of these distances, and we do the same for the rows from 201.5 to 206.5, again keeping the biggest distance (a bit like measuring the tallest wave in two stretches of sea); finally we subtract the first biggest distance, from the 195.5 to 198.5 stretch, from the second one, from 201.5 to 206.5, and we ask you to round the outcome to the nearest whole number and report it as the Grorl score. 13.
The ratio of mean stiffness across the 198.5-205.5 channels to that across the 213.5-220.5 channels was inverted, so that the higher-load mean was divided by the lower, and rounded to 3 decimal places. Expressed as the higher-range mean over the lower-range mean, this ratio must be 0.945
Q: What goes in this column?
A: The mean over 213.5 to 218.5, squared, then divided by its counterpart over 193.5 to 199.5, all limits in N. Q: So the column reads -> 449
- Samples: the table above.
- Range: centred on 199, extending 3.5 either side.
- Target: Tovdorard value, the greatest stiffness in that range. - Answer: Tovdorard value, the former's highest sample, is 509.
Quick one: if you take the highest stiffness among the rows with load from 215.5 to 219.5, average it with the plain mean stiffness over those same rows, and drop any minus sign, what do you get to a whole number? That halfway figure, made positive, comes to 462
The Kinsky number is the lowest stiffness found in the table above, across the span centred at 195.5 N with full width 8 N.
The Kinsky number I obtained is 472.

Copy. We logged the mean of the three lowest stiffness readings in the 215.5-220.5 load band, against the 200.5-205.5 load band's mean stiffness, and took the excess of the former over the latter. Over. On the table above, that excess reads -46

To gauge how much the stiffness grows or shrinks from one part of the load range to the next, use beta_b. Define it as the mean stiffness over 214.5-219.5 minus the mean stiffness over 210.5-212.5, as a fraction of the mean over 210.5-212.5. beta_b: 0.01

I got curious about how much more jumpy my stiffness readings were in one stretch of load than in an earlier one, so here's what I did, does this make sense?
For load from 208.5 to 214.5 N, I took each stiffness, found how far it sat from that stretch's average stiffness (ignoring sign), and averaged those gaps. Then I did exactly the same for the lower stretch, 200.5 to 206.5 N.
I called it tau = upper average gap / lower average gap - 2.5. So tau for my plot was -1.37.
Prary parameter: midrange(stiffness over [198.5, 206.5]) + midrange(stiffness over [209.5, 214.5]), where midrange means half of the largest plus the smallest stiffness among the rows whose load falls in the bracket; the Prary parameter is 966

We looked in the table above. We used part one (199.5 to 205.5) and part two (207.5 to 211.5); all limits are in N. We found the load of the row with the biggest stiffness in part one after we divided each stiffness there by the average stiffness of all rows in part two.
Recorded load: 203.0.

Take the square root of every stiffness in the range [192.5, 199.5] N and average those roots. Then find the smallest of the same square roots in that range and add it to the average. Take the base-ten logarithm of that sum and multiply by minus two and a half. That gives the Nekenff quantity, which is -4.11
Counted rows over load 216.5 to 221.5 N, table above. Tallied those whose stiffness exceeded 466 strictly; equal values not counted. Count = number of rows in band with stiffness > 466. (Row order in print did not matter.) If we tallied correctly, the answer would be 1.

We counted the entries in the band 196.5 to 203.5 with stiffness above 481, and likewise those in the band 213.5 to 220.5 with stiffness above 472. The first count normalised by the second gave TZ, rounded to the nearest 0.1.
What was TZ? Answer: 3.5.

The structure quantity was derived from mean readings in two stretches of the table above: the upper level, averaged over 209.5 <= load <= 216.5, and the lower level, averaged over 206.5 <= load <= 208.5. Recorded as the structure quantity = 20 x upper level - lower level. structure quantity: 9098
